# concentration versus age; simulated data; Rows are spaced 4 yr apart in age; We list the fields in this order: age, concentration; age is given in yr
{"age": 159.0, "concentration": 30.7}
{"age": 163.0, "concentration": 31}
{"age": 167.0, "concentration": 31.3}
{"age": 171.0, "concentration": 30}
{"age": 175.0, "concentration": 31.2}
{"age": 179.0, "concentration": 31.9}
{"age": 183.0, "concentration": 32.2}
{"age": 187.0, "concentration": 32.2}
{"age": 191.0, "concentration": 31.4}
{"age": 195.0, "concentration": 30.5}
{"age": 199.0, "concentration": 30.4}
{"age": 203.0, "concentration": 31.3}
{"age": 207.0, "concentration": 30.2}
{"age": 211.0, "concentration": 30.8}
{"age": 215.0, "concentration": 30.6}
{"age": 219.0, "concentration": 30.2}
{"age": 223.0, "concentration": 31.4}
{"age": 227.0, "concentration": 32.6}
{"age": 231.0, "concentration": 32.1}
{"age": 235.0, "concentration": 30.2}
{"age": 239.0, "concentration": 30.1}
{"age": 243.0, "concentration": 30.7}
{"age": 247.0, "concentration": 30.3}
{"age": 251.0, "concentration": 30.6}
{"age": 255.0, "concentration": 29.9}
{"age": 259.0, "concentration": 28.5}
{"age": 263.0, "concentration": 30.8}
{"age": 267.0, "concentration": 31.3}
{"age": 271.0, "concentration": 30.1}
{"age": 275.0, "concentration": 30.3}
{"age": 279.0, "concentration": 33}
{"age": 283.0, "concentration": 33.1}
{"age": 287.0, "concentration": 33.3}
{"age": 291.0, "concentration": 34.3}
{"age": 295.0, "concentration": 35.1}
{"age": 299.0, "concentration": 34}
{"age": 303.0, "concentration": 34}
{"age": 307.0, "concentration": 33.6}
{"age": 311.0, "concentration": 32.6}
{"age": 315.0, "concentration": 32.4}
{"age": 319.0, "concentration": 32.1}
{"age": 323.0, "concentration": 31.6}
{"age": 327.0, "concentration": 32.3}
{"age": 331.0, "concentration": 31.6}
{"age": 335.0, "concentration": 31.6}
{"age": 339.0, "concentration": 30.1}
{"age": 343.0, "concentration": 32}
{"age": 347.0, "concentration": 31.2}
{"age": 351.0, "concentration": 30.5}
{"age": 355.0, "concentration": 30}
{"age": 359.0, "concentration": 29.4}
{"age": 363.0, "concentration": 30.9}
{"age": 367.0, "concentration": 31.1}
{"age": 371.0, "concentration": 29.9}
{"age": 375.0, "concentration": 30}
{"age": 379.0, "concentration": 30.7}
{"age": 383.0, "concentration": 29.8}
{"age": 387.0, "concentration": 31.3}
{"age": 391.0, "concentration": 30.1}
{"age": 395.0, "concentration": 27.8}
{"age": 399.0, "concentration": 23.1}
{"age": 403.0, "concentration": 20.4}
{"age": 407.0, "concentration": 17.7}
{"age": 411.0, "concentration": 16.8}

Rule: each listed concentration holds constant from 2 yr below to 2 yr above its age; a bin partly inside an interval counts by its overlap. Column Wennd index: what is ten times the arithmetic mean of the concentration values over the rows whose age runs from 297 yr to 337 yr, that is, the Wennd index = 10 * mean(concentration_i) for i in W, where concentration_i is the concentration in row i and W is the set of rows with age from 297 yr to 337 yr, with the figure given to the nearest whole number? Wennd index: 326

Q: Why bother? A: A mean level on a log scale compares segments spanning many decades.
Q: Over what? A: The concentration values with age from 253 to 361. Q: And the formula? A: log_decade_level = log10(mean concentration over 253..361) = 1.502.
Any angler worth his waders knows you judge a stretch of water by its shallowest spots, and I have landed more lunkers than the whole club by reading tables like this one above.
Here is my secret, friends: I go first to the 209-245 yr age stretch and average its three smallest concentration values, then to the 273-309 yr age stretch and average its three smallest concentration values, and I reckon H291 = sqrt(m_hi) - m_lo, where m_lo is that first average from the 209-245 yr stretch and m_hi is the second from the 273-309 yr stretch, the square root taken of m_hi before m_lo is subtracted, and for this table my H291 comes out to -24.5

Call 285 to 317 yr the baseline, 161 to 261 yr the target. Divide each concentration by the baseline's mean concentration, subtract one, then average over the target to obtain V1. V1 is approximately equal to -0.08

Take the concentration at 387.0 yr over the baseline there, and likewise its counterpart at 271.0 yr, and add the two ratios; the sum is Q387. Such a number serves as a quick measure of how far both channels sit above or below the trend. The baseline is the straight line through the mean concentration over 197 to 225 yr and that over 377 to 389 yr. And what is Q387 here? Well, 2.00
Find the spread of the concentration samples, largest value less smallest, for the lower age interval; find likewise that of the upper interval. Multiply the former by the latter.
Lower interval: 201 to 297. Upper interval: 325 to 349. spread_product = 15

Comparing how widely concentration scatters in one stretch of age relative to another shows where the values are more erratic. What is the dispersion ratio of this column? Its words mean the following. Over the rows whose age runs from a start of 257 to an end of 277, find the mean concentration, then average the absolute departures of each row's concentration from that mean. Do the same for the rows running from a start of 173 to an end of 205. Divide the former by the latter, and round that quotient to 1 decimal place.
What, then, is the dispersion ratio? 1.3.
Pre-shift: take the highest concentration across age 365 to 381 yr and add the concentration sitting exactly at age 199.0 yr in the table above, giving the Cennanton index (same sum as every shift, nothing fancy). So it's 61.5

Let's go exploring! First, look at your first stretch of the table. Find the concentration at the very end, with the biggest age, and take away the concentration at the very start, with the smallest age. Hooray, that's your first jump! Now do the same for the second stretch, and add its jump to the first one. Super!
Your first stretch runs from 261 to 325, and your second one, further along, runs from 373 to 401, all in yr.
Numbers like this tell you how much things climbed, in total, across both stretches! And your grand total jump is -6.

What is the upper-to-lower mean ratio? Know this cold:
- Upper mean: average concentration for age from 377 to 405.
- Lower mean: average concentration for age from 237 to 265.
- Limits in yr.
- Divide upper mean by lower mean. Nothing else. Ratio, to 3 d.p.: 0.916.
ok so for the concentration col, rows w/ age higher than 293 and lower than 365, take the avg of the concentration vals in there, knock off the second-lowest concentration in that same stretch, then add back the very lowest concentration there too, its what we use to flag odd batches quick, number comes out 31.3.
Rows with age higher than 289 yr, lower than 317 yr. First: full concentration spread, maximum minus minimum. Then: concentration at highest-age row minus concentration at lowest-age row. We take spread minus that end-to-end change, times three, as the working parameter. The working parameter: 14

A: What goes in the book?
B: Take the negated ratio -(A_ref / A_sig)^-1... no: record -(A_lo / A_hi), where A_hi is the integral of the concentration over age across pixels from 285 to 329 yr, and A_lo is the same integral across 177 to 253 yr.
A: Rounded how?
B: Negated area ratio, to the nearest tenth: -1.6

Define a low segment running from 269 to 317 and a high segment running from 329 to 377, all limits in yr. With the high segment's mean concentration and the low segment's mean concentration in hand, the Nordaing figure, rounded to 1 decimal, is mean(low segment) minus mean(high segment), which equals 2.3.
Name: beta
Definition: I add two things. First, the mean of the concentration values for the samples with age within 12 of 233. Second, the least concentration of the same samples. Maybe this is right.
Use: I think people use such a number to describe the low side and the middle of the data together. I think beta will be 61.3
